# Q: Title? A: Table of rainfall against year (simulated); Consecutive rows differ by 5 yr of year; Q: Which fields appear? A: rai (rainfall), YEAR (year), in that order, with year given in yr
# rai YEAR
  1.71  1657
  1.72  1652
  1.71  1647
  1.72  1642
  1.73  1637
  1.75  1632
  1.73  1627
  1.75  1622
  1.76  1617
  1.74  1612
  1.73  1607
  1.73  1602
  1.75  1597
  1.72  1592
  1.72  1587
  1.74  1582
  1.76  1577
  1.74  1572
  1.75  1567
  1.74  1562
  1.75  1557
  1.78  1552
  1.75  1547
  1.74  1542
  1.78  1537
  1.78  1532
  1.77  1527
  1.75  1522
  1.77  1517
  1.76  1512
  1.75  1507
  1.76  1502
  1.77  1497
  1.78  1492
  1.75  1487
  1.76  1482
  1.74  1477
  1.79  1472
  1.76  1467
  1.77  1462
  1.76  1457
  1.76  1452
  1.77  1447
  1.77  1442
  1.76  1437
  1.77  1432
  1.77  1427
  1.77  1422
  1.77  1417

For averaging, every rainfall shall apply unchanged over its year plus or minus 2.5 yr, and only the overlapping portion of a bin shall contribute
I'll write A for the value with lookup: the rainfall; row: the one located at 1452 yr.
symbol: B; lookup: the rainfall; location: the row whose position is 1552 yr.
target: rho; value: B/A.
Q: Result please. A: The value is 1.01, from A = 1.76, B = 1.78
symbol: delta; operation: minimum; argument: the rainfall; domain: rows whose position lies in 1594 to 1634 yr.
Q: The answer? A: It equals 1.73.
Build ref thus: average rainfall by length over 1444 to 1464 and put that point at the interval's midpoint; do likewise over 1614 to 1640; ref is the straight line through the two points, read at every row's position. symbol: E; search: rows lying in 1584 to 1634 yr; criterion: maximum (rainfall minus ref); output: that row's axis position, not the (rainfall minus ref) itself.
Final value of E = 1617 yr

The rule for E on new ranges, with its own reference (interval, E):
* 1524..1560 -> 1552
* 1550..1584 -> 1552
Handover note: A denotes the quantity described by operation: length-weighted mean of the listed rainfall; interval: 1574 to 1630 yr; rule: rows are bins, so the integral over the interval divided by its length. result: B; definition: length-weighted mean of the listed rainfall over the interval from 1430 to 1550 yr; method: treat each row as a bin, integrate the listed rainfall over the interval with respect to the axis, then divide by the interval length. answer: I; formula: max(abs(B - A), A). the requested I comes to 1.74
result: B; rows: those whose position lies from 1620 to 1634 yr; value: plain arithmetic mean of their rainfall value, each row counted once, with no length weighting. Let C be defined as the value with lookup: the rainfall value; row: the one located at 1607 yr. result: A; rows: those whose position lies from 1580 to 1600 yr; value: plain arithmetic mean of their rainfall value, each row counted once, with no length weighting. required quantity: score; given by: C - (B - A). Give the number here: 1.72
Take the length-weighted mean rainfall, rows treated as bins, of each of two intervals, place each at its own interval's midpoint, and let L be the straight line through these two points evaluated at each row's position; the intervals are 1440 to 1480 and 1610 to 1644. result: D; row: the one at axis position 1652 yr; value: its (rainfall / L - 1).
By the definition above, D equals -0.010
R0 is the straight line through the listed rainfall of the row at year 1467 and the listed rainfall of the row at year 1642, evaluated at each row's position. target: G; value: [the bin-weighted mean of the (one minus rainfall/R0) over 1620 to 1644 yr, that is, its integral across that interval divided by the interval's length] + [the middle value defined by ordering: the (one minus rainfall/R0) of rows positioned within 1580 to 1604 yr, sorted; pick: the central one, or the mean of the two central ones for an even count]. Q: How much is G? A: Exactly -0.008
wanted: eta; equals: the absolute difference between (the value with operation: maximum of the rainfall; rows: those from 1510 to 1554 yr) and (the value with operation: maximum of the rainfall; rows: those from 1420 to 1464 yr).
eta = 0.010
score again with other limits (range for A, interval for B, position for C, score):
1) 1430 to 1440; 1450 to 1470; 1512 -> 1.76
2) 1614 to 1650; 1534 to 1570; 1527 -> 1.75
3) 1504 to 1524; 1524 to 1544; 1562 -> 1.73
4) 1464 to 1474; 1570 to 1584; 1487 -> 1.78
